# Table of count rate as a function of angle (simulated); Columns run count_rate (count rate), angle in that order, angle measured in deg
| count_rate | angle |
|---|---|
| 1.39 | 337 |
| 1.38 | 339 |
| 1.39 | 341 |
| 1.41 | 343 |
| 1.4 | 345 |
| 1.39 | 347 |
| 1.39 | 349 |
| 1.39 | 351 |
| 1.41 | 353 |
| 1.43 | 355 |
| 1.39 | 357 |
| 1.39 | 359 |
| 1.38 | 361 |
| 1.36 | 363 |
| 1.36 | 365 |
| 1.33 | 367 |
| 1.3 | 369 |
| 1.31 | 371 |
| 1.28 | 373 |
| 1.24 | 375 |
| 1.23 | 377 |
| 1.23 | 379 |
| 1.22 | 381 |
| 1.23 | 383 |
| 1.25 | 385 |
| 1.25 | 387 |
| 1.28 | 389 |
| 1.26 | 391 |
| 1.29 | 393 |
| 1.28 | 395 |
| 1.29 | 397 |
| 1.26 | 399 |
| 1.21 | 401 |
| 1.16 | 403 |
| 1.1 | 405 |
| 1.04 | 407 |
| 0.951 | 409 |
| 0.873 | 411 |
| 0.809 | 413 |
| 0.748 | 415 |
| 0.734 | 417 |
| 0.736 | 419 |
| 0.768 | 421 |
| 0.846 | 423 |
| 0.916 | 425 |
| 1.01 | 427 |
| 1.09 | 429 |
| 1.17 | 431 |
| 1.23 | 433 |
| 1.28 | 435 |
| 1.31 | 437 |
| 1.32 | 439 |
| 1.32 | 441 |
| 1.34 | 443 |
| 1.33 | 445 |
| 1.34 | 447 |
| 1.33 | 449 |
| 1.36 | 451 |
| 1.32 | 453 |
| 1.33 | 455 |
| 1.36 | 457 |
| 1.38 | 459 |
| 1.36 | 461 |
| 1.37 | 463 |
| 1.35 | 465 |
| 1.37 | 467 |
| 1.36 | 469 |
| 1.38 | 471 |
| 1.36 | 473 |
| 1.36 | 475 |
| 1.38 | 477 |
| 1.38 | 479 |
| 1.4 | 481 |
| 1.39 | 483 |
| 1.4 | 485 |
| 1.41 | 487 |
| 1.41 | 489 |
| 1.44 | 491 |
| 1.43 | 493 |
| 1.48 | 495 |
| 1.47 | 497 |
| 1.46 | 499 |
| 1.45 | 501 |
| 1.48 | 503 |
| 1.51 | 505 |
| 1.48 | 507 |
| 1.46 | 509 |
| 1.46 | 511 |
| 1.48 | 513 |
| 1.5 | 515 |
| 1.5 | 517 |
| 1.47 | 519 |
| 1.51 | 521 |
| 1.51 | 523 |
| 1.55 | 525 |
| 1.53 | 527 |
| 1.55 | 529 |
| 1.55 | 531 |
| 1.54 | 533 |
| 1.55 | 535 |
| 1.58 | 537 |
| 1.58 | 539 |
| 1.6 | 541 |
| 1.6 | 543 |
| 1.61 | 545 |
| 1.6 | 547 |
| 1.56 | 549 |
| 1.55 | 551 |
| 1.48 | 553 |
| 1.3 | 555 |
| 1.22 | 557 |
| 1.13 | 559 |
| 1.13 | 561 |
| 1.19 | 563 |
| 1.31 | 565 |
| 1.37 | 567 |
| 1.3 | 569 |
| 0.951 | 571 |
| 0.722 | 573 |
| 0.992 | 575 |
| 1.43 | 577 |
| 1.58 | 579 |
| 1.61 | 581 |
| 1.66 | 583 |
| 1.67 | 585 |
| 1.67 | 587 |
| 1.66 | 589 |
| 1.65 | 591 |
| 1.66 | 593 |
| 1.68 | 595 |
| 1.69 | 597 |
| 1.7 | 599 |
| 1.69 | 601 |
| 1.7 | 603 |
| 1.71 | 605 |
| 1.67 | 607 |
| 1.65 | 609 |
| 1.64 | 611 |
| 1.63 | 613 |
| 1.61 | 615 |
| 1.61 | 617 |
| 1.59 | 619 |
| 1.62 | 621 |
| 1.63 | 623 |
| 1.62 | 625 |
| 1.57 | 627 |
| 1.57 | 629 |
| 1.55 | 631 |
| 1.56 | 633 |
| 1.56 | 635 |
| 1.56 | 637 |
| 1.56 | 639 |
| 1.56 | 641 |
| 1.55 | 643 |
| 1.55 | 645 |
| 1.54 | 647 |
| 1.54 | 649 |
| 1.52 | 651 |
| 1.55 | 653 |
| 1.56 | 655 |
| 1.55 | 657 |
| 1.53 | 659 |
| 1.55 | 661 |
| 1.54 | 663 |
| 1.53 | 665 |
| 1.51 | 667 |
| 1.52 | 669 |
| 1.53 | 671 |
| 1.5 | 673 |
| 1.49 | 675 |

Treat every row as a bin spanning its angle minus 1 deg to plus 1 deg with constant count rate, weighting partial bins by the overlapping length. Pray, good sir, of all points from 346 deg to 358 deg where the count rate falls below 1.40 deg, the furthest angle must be 357 deg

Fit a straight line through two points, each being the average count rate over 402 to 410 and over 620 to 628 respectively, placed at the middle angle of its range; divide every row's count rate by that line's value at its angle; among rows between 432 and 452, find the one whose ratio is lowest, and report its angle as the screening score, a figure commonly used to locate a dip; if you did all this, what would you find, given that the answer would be 433 deg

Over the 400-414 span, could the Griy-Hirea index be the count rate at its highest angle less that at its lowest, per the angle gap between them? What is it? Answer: -0.0334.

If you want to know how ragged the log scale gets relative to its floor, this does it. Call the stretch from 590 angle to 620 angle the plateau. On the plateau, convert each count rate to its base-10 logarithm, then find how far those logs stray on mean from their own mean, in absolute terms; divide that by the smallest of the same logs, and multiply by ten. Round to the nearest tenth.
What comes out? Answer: 0.4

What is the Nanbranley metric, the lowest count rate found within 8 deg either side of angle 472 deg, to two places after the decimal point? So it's 1.35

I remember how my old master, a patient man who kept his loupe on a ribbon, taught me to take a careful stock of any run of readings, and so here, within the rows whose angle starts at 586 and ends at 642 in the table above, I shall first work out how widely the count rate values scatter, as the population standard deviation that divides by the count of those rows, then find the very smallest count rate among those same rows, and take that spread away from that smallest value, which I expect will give 1.50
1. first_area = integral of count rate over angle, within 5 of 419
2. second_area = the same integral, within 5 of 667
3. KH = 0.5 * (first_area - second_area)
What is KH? -3.80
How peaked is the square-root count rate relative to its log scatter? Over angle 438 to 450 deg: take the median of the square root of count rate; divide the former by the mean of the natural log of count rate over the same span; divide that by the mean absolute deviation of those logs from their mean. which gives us 806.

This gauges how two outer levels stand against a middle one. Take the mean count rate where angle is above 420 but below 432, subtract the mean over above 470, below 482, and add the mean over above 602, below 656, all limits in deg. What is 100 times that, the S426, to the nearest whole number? 118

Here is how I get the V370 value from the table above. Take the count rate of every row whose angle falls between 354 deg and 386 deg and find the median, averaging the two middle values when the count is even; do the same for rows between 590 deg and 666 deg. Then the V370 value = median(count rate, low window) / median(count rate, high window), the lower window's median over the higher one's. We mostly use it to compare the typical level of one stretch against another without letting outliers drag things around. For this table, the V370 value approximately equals 0.83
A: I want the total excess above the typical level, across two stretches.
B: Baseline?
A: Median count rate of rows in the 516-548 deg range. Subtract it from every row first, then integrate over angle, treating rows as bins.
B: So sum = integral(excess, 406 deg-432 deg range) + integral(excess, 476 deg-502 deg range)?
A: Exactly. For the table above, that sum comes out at -20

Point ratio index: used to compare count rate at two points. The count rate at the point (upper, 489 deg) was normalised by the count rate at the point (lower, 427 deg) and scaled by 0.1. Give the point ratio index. 0.140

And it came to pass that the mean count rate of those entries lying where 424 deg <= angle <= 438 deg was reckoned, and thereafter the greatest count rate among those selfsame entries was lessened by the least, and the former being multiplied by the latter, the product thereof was 0.45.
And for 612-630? 0.10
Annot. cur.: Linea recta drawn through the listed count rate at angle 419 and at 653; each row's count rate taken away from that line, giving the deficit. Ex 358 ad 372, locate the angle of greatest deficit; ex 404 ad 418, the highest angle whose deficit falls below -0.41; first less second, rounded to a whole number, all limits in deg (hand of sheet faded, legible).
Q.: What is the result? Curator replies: -36 deg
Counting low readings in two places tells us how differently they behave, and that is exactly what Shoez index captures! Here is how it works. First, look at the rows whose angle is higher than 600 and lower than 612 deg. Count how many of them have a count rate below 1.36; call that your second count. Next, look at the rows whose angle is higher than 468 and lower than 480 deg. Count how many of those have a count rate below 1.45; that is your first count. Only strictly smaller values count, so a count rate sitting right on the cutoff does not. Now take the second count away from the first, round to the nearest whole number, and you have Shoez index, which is 6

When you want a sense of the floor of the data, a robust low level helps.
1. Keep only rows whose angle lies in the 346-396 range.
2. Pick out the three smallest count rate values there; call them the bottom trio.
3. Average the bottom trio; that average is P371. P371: 1.2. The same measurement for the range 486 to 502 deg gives 1.4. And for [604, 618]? 1.6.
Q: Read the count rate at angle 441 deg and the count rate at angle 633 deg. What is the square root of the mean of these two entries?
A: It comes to 1.20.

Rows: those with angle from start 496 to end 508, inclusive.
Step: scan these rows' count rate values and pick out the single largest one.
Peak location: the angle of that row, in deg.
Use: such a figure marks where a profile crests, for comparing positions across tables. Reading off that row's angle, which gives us 505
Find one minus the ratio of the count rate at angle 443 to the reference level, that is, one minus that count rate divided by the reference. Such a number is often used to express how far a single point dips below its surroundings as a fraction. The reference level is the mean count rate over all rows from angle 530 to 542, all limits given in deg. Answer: 0.14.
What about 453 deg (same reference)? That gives 0.16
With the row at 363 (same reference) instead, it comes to 0.13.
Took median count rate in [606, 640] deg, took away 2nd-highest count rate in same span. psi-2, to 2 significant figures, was -0.040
